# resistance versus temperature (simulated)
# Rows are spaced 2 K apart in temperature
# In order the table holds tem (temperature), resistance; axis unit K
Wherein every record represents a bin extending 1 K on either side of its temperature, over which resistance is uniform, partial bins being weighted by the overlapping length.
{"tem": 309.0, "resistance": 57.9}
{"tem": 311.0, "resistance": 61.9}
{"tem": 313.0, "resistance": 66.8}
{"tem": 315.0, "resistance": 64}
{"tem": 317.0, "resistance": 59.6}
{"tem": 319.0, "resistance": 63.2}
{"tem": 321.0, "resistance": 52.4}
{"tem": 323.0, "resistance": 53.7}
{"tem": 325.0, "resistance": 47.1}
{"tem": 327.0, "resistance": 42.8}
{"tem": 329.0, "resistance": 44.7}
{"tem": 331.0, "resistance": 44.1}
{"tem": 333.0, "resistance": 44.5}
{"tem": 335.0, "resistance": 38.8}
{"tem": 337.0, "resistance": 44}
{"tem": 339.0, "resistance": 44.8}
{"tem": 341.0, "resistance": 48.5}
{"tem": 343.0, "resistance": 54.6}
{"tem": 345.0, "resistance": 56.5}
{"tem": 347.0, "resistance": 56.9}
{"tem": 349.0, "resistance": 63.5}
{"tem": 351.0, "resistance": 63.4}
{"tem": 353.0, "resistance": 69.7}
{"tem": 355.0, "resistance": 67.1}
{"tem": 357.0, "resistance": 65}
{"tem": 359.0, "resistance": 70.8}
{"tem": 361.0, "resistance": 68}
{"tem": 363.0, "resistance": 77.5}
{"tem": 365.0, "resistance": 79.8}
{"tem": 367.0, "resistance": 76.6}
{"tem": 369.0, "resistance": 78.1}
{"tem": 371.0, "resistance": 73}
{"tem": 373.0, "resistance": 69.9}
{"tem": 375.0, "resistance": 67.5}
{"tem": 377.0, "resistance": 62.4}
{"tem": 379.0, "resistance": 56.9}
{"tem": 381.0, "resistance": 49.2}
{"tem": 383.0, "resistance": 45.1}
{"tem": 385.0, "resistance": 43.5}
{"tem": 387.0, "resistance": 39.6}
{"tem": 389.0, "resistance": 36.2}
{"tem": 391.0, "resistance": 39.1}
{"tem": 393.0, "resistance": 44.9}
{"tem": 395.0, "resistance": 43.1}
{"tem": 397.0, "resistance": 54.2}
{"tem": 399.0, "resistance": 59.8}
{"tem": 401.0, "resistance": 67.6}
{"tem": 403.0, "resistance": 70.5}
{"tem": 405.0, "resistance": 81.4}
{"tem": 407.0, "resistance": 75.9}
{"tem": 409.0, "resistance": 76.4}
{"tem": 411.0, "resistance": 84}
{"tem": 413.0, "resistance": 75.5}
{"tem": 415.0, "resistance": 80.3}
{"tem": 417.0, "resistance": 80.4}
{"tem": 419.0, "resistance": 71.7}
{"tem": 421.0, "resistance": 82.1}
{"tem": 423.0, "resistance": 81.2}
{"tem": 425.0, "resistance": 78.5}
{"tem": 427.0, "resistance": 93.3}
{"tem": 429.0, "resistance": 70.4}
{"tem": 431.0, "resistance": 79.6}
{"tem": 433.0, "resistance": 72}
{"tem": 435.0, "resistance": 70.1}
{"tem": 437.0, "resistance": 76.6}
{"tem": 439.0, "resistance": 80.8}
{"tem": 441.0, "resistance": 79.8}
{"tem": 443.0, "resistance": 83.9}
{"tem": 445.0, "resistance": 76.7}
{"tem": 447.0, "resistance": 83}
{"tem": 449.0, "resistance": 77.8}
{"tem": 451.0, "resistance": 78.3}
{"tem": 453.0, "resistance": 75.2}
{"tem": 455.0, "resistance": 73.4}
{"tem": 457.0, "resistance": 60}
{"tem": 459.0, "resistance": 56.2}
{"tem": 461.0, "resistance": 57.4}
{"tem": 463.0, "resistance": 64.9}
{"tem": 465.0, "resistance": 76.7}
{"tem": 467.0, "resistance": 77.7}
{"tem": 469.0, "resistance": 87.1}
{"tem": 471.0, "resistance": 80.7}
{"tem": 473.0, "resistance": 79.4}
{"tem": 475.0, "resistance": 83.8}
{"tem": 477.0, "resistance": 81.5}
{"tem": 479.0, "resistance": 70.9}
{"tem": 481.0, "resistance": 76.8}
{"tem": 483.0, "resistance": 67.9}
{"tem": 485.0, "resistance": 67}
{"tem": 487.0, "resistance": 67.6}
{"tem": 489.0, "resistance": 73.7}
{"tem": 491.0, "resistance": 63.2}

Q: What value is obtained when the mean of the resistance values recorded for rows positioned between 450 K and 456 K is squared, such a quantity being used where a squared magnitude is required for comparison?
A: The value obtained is 5720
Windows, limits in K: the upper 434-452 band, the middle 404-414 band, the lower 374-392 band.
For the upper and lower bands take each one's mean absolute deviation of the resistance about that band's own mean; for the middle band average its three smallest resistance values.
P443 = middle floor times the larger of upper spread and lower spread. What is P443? 686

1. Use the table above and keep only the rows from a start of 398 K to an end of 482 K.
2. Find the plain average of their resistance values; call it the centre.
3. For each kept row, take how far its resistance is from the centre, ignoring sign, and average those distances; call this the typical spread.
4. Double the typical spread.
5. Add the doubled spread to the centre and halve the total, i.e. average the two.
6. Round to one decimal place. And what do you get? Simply 43.8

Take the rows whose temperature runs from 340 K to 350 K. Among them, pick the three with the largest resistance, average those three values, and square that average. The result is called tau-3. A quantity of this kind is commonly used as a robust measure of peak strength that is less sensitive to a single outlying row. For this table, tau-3 3477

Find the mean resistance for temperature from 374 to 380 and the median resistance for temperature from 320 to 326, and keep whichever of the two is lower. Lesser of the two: 52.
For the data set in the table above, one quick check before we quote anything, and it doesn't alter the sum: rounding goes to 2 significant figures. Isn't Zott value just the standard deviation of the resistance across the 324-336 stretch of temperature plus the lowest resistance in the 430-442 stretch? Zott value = 73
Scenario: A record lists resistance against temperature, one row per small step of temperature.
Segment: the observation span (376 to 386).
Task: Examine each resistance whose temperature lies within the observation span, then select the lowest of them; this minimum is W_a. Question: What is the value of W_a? 43.5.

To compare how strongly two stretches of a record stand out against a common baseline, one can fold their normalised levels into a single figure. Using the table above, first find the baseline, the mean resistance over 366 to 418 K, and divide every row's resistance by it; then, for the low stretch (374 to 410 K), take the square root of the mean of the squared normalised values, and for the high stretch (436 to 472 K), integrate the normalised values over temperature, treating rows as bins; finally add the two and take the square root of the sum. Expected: 6.6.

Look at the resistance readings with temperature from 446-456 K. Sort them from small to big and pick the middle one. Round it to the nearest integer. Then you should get 78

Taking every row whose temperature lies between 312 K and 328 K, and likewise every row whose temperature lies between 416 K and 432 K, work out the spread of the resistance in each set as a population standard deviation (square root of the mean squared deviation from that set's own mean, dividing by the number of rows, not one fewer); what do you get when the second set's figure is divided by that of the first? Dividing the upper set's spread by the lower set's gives 0.82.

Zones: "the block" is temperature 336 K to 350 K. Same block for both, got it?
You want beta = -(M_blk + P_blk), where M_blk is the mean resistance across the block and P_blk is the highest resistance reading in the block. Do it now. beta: -116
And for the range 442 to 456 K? -162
